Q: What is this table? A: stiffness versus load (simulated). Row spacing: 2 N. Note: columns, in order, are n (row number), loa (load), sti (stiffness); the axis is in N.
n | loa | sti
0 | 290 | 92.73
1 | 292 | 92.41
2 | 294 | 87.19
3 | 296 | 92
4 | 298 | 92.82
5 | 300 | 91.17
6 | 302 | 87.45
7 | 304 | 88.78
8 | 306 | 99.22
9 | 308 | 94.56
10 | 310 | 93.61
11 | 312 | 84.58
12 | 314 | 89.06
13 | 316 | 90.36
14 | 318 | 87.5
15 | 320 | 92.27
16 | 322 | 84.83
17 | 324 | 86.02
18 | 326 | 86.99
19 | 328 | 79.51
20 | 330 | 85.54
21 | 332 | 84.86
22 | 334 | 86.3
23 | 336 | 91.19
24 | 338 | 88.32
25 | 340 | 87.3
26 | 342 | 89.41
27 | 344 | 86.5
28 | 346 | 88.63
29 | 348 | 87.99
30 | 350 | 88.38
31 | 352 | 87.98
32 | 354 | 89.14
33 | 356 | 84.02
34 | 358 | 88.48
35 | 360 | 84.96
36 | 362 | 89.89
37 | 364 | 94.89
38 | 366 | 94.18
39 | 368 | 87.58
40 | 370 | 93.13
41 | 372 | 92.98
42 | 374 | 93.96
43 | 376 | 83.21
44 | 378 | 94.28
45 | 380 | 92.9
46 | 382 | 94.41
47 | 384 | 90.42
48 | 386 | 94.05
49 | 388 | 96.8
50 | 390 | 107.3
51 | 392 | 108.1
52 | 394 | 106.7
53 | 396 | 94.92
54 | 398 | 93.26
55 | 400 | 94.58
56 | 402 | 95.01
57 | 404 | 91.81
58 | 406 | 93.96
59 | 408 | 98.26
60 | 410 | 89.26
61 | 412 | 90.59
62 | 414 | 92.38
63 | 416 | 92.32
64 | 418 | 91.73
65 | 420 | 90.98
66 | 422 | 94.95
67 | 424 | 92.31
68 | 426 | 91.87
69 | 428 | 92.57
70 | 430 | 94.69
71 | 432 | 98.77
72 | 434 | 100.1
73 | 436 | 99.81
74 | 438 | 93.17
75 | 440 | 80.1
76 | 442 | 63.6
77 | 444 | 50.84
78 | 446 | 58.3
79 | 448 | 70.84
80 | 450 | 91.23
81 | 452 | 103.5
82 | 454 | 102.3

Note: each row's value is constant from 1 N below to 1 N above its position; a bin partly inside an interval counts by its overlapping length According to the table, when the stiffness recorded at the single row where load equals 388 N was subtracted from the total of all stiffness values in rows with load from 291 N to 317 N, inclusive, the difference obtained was 1086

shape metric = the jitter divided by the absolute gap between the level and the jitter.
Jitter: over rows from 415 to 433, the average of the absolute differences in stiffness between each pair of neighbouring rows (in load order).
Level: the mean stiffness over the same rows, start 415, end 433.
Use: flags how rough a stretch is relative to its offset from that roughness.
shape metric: 0.021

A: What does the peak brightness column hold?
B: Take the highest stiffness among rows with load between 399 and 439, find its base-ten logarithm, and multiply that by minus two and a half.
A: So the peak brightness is -5.00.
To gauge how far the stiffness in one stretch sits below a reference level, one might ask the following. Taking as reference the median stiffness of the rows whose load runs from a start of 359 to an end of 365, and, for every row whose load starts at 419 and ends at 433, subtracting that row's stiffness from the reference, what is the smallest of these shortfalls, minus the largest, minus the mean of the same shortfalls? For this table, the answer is -3.9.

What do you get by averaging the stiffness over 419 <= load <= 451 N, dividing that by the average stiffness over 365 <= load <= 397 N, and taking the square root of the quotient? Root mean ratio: 0.95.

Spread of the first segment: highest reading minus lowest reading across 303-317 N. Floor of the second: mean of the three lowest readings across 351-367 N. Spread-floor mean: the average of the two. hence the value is 50.1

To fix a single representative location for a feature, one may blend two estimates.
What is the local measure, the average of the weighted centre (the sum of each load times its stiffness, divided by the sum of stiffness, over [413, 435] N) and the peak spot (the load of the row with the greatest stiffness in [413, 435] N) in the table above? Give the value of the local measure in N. 429.1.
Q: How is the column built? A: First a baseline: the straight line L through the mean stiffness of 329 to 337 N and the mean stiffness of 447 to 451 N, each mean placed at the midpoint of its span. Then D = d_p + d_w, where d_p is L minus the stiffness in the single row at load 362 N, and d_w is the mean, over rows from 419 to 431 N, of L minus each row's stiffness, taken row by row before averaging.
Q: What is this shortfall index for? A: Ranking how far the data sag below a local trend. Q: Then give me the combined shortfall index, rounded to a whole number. -15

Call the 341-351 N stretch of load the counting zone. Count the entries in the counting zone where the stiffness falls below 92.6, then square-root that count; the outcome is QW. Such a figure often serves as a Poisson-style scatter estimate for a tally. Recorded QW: 2.2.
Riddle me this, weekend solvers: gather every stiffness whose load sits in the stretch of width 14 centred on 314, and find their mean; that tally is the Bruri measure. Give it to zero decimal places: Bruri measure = 90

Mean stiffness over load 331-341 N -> 88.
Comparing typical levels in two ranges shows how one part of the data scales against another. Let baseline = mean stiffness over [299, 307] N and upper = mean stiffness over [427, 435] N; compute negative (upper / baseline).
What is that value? -1.05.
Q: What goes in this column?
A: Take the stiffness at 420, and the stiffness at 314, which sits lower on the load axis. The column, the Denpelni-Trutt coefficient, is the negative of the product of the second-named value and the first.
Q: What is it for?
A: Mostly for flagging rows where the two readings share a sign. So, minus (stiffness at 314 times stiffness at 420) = -8103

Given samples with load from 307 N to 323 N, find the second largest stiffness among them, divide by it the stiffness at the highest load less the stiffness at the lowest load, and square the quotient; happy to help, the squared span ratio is 0.011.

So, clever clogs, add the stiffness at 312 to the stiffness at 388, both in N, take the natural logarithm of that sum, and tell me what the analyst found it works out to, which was 5.20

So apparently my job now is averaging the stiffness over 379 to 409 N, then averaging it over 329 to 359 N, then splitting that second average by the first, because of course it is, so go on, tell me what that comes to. 0.90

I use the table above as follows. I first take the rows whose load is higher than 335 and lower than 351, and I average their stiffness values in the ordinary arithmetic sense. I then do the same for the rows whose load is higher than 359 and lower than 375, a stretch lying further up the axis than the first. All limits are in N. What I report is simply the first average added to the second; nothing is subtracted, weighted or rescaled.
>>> 180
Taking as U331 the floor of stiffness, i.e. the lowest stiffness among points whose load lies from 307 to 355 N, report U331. 79.51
